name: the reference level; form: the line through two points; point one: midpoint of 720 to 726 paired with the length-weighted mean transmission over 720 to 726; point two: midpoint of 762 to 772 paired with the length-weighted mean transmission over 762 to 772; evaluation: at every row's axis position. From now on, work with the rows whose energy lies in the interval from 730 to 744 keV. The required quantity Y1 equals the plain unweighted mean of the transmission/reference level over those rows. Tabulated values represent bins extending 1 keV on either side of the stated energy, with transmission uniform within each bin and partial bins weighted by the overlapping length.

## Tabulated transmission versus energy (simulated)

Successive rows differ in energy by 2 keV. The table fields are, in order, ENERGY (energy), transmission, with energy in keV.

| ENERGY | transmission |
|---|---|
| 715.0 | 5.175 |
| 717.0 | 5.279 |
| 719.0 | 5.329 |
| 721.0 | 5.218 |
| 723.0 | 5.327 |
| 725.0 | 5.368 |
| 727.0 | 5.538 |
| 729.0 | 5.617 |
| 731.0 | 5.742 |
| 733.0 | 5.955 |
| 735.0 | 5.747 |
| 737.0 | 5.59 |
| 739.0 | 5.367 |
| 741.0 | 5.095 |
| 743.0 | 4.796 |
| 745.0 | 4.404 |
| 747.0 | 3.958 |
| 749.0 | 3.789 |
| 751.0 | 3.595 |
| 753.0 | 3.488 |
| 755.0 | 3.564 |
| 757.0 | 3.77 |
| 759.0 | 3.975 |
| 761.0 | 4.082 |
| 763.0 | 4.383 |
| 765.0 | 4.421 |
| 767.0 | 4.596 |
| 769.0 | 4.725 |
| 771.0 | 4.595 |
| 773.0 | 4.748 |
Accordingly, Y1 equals 1.08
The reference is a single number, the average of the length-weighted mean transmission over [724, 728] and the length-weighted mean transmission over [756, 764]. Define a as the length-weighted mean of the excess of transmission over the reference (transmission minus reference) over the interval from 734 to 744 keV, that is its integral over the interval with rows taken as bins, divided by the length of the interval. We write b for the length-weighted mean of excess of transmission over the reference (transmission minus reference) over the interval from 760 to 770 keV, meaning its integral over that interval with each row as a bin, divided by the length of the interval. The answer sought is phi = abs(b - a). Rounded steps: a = 0.57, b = -0.3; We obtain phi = 0.9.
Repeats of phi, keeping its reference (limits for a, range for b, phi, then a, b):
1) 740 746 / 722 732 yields 0.8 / 0.01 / 0.8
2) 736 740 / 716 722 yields 0.2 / 0.73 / 0.5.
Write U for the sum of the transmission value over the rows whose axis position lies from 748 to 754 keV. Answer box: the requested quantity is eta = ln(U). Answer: 2.39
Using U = 11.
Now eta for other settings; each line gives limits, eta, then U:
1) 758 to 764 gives 2.52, 12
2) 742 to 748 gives 2.58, 13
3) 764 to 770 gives 2.62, 14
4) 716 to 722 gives 2.76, 16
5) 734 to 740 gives 2.82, 17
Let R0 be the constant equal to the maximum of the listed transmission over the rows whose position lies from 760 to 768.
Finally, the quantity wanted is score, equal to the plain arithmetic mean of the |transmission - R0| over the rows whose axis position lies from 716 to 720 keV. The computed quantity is 0.71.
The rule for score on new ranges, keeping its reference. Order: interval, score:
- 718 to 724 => 0.70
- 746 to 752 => 0.82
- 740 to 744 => 0.35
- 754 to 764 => 0.64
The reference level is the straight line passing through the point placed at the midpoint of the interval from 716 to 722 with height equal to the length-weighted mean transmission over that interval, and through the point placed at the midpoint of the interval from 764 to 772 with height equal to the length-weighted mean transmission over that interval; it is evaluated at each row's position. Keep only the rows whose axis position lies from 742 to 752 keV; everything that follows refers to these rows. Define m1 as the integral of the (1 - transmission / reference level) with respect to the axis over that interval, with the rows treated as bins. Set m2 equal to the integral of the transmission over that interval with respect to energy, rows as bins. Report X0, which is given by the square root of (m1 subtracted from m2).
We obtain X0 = 6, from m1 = 1.59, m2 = 41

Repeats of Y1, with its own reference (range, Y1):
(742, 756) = 0.81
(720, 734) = 1.06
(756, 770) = 0.93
